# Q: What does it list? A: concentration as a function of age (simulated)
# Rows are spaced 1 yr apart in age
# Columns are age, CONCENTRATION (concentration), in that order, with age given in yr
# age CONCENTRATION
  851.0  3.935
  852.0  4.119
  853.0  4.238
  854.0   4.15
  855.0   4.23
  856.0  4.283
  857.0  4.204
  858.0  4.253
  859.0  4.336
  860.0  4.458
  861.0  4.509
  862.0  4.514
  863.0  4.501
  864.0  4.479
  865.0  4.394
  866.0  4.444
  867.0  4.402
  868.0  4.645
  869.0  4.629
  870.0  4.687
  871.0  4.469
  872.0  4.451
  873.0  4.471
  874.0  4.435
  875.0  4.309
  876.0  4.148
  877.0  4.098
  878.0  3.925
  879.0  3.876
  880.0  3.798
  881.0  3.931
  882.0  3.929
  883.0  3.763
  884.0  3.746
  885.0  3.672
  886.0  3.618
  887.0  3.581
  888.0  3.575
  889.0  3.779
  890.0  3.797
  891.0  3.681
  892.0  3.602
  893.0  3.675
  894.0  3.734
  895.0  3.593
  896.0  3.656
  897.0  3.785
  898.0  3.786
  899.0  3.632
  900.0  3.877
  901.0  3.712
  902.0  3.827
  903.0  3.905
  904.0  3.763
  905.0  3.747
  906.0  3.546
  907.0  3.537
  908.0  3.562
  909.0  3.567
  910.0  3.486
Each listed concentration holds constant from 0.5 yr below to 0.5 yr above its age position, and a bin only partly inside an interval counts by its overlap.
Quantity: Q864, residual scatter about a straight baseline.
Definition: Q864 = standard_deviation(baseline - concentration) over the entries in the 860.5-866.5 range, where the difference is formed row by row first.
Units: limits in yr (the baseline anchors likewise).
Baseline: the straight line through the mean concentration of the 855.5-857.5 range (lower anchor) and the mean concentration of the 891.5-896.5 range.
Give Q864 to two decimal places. 0.03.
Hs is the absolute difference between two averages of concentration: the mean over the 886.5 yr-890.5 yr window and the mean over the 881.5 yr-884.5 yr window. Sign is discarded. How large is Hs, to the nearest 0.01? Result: 0.13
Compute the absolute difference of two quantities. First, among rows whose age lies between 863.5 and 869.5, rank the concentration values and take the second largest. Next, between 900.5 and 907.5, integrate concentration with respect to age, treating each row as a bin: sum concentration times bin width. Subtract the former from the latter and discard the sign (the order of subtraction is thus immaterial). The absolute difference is 21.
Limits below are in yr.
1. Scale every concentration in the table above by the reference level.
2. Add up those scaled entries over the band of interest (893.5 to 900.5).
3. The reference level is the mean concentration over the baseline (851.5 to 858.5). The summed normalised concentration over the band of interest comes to 6.2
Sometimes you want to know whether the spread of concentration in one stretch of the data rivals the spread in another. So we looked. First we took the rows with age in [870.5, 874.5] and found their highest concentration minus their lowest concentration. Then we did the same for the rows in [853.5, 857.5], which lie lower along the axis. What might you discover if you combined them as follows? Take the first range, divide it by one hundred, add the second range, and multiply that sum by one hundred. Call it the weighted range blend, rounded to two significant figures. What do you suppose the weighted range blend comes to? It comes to 13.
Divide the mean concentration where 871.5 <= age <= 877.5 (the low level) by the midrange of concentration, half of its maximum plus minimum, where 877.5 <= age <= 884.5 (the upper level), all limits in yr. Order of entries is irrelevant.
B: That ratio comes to 1.13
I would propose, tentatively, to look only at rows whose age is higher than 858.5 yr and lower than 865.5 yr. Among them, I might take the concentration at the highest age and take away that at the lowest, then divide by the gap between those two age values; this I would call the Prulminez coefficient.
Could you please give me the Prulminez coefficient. 0.010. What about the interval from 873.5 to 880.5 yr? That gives -0.106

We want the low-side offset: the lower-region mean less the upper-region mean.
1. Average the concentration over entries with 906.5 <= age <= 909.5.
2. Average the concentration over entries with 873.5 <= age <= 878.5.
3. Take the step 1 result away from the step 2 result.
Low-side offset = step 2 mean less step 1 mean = 0.63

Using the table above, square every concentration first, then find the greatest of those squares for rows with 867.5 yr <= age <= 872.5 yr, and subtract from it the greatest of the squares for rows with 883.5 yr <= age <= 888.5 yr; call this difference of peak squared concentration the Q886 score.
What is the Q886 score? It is 7.9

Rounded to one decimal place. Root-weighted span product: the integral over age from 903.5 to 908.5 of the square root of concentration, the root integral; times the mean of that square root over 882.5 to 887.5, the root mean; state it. 18.3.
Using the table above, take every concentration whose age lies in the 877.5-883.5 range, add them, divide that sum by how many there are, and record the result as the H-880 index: 3.87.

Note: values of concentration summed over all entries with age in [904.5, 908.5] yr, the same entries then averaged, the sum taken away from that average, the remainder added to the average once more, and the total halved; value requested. -3.6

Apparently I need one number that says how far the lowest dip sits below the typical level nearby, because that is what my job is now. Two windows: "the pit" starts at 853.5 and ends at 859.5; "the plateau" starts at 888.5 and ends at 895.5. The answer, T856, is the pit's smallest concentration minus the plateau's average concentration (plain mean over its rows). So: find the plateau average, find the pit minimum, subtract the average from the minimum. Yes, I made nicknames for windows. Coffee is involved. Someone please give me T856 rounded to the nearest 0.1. 0.5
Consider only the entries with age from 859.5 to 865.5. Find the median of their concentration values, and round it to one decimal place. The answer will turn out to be 4.5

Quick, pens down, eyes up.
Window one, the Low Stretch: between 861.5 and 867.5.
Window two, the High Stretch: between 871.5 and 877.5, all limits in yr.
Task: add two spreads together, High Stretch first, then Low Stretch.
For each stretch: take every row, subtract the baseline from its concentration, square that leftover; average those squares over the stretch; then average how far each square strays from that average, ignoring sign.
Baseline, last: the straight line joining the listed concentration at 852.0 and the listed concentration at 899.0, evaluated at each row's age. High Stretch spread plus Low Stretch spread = 0.12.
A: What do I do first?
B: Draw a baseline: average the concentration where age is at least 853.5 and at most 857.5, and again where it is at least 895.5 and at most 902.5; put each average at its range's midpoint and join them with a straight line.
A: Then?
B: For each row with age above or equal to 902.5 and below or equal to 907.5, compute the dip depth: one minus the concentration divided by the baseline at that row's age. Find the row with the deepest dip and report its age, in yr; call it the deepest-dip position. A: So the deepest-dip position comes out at 906.0 yr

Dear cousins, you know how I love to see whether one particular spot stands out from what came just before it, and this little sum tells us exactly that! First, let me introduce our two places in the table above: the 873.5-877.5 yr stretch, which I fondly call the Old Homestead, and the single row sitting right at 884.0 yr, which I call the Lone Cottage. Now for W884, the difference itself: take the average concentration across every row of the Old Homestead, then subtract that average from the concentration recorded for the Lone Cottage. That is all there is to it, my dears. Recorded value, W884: -0.5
